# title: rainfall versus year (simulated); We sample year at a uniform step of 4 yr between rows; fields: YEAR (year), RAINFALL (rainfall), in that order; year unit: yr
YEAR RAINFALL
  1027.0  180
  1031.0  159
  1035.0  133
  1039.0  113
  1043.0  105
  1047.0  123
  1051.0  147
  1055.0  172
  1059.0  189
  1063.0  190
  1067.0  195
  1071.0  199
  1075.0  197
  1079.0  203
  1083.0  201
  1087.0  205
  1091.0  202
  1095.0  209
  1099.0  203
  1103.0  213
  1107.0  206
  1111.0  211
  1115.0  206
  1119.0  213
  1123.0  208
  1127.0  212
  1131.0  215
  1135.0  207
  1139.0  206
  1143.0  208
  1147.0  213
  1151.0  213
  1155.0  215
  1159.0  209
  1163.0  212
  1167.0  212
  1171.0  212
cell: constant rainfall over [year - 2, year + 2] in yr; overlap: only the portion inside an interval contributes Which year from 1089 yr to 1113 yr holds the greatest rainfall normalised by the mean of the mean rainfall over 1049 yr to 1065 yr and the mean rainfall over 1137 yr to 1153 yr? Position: 1103.0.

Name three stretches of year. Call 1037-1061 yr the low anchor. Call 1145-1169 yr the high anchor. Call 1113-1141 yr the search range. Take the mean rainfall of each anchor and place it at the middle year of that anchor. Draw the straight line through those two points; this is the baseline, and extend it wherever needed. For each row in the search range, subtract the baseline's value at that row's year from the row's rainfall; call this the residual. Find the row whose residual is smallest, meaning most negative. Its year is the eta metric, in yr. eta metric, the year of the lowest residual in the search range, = 1139.0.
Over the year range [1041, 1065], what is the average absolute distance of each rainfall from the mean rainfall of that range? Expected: 29.3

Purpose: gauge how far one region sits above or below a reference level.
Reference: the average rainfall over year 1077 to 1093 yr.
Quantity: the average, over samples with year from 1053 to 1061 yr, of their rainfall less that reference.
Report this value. -22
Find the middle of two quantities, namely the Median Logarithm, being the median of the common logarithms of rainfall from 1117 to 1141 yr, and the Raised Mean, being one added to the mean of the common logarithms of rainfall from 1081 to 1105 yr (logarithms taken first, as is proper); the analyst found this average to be 2.82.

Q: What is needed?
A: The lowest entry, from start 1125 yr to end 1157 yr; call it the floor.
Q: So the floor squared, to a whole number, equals 42436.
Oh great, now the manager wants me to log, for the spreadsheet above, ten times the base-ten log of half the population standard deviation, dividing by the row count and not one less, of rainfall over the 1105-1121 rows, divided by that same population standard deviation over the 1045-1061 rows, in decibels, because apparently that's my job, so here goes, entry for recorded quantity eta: -12.1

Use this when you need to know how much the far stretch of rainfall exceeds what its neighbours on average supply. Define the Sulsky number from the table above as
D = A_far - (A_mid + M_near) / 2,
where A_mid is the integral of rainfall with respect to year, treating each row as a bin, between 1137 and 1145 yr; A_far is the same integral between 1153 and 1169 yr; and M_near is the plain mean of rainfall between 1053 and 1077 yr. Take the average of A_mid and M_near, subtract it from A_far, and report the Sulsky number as 2469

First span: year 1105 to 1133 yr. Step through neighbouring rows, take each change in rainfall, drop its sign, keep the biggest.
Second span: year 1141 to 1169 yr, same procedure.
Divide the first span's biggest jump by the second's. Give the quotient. 1.2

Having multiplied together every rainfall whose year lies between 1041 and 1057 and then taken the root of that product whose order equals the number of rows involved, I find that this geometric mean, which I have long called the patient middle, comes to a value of 134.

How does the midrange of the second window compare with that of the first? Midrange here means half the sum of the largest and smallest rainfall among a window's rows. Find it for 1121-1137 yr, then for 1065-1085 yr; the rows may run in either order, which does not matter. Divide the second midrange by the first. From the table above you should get 0.94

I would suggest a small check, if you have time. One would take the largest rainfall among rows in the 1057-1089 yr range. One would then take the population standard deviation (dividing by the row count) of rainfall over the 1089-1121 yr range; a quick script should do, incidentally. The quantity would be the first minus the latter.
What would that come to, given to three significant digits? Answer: 201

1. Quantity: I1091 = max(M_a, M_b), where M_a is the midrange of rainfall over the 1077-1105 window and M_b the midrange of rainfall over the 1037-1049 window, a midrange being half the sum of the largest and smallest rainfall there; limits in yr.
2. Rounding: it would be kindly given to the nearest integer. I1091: 207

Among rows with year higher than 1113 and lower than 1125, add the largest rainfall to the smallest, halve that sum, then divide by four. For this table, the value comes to 52.4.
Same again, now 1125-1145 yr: 52.6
